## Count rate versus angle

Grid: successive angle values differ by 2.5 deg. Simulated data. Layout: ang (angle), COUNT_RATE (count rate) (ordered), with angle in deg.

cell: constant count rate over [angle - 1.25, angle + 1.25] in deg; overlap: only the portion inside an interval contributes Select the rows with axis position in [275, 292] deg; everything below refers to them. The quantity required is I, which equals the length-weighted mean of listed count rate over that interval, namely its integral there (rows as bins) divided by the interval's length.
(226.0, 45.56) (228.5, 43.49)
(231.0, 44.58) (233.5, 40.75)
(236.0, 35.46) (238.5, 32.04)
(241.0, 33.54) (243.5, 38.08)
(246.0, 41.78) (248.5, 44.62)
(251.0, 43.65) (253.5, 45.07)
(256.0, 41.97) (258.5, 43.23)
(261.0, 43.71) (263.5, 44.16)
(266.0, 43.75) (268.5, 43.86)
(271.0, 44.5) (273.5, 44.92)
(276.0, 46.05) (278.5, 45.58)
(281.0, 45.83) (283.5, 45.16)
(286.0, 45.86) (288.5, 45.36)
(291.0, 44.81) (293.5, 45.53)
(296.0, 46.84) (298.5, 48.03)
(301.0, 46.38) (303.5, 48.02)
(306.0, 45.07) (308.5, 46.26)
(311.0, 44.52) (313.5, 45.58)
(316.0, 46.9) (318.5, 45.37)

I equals 46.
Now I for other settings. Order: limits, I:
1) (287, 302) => 46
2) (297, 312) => 46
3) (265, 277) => 45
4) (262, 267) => 44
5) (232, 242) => 36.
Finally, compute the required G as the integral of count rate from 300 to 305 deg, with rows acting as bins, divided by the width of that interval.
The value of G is 47.1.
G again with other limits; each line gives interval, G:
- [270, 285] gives 45.4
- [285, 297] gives 45.7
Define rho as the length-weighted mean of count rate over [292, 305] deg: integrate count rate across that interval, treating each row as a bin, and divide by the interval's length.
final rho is 46.9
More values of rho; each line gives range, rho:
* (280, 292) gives 45.4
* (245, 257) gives 43.5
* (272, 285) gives 45.5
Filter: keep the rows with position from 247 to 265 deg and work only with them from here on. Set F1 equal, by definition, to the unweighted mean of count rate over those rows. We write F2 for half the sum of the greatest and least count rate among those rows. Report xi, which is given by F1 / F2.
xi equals 1.01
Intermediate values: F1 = 43.8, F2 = 43.5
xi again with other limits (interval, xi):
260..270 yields 1.00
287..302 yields 0.99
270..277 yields 1.00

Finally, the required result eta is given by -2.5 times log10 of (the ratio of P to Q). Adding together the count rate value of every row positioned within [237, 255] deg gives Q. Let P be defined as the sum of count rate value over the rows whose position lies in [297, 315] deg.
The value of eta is -0.16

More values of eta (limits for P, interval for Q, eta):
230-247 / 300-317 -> 0.21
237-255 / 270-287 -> 0.14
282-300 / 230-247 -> -0.21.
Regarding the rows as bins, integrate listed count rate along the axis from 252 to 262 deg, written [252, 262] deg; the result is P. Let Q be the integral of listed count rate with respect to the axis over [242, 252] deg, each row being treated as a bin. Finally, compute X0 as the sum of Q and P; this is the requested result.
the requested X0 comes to 853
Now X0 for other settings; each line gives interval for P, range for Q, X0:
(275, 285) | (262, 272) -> 897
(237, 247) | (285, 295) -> 816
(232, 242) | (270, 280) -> 810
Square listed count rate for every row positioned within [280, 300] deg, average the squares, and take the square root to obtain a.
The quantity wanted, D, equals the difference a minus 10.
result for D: 35.9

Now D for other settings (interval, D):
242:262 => 32.8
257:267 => 33.7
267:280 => 35.0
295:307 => 36.9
